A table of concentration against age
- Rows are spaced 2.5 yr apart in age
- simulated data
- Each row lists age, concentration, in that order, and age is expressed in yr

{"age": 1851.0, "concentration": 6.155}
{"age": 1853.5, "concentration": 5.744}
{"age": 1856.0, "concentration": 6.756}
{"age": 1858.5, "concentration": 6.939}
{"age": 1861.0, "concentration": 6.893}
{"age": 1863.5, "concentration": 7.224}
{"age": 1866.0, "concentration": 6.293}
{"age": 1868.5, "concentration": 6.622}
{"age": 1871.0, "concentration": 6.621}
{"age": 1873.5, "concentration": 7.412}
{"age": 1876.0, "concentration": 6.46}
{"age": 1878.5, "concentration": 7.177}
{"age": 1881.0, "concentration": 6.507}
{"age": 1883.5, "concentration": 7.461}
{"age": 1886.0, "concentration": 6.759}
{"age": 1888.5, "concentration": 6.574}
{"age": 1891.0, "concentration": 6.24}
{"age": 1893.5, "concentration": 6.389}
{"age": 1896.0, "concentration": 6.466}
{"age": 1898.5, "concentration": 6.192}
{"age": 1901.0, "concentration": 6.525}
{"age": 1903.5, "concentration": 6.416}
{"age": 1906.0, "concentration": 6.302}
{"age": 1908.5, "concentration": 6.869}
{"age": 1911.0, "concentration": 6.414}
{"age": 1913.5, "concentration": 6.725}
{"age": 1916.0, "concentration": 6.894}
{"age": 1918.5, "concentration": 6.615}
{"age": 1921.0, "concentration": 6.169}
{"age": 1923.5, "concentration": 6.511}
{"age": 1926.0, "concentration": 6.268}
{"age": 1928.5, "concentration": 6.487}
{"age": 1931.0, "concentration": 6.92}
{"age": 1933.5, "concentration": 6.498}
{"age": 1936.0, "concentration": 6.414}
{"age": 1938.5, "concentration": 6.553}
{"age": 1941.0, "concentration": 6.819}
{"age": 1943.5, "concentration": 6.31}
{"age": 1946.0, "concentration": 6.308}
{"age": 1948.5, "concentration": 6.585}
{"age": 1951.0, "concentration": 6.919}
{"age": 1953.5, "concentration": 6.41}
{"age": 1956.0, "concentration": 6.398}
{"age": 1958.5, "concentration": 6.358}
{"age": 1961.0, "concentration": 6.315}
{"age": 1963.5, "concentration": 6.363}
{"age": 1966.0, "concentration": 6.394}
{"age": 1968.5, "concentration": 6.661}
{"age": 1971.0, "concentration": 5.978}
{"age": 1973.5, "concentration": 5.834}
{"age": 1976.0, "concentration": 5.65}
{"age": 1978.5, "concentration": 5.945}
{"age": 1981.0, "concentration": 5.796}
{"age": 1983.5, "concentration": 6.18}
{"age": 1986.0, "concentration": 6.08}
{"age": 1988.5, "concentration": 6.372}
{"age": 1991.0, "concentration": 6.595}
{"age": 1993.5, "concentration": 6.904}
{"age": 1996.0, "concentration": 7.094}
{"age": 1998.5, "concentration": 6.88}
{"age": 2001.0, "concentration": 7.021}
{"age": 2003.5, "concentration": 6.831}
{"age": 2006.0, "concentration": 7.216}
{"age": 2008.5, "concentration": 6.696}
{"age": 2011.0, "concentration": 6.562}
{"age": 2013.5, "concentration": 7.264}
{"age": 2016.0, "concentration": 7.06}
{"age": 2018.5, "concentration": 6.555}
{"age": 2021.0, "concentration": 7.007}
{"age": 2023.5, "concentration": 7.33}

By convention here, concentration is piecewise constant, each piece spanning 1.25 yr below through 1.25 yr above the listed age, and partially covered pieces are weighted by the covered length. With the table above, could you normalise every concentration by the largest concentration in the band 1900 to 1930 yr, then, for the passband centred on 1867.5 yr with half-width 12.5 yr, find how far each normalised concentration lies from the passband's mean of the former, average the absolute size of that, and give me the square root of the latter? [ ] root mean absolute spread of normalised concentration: 0.20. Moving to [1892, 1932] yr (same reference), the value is 0.16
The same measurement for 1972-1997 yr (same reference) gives 0.24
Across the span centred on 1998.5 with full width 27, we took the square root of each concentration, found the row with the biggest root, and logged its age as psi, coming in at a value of 2006.0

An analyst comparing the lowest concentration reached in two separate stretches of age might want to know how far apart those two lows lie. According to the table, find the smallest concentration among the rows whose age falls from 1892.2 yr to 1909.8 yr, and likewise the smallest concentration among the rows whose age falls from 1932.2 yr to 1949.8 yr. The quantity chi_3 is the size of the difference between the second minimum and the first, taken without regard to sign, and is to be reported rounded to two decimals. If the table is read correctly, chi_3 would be 0.12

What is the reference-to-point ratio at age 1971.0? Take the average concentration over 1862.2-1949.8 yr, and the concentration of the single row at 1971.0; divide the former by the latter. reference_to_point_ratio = 1.10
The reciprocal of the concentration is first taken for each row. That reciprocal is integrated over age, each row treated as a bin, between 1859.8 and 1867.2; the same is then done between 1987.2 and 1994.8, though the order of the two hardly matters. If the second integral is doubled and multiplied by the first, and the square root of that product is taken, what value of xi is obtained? 1.58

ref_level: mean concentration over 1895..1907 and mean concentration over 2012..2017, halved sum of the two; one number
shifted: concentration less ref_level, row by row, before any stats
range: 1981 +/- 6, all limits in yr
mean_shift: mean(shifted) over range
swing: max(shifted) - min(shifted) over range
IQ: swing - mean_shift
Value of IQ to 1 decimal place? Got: 1.4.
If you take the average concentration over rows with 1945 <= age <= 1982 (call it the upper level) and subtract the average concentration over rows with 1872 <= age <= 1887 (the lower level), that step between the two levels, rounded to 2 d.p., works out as -0.70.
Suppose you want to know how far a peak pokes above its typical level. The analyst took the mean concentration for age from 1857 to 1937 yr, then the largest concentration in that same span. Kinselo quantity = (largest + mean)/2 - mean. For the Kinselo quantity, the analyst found 0.41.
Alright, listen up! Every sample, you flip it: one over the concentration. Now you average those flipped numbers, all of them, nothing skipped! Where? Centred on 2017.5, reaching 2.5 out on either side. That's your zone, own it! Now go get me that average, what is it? 0.147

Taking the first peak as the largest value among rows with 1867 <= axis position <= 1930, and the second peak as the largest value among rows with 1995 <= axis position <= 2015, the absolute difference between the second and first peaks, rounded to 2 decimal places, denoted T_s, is 0.20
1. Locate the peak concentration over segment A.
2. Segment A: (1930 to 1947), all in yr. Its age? 1931.0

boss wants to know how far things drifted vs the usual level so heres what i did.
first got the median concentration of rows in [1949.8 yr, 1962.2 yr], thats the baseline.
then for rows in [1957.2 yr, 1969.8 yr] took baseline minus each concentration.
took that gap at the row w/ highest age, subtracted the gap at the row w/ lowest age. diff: -0.3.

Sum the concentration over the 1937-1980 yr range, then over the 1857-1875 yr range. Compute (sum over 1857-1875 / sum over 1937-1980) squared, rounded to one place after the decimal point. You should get 0.2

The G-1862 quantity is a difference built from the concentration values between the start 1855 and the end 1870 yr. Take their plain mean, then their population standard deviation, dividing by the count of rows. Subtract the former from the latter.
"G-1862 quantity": -6.50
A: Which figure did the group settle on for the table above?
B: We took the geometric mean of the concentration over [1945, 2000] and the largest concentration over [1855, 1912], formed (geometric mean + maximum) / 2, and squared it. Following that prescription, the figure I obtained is 48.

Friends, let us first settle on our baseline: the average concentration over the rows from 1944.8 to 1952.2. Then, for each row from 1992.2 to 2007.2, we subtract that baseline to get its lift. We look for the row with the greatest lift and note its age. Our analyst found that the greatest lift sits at 2006.0 yr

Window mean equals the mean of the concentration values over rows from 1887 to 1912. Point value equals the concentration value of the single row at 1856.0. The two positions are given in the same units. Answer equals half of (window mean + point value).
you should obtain 6.60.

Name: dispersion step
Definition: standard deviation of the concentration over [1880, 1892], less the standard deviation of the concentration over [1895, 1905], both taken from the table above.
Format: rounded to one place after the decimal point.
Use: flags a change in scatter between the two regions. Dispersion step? 0.3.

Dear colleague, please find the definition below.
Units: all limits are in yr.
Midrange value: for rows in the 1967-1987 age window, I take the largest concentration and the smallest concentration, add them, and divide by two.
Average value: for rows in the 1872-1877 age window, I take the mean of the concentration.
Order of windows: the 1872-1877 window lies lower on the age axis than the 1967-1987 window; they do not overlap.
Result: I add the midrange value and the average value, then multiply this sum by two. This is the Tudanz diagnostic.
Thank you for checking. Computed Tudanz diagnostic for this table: 26.2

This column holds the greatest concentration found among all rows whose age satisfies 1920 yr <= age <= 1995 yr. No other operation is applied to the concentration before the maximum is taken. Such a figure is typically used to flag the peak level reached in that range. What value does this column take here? 6.92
